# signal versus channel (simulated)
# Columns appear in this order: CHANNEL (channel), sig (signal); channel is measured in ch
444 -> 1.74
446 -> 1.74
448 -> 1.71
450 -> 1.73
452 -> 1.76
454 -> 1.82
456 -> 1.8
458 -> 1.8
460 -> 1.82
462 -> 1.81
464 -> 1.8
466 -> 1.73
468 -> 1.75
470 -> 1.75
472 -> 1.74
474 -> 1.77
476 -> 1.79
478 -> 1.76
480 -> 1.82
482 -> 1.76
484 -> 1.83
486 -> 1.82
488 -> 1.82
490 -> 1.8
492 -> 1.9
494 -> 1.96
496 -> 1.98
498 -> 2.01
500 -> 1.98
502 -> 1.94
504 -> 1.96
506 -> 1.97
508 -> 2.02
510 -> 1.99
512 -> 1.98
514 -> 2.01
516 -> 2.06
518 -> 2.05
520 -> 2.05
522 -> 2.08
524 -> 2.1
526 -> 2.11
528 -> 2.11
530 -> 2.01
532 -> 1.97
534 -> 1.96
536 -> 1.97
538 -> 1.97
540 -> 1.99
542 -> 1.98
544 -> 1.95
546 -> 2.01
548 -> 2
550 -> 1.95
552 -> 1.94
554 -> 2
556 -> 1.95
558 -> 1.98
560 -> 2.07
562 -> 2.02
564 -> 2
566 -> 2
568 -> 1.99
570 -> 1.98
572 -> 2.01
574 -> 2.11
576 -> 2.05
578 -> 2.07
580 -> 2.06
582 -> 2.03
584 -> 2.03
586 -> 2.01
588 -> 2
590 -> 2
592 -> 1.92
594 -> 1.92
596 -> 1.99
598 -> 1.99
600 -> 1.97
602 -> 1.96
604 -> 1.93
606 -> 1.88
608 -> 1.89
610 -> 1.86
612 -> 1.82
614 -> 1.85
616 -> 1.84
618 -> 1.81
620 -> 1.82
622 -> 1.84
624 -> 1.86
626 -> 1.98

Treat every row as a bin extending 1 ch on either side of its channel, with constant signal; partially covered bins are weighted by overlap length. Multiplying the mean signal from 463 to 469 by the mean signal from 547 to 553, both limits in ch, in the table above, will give 3.46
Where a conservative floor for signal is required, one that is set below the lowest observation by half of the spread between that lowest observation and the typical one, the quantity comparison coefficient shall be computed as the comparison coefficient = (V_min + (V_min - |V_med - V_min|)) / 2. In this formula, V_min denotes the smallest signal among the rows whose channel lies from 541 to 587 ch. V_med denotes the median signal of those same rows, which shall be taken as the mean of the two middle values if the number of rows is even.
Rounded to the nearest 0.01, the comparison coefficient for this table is 1.91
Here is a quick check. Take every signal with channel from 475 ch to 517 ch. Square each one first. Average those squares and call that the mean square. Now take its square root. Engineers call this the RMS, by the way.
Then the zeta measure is 1.91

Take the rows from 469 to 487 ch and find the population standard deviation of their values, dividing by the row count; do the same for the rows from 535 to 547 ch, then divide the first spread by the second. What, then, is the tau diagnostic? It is 1.7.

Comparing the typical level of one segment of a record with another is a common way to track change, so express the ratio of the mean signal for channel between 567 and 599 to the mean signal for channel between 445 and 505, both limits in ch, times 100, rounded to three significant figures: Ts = 110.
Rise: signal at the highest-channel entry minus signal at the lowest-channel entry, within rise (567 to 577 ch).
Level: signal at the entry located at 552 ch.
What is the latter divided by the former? 32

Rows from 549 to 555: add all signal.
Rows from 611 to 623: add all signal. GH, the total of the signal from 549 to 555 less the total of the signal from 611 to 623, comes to -5.1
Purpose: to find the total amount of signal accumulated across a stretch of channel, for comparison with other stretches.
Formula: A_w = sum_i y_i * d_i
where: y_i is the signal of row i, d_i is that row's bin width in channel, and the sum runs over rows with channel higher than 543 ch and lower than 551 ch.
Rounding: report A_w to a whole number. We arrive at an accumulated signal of 16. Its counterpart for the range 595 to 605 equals 20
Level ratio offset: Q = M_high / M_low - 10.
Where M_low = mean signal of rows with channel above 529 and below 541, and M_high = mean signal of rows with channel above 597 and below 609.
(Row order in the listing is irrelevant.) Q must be -9.02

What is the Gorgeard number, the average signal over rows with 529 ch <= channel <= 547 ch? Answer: 1.98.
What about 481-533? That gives 1.97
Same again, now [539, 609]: 1.99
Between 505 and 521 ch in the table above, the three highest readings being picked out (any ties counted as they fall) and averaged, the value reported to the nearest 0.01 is 2.05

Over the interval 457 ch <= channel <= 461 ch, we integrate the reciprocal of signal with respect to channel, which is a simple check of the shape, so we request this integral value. 2.2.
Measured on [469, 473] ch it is 2.3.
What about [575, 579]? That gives 1.9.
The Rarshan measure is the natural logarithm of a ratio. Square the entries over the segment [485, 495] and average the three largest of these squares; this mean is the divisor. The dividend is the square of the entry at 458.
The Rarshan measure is -0.102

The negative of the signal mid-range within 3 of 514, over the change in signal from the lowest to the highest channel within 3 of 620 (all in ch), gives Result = -67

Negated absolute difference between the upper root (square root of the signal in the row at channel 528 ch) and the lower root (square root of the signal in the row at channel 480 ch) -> -0.10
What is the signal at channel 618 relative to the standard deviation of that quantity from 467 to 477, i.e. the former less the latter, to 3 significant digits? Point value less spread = 1.79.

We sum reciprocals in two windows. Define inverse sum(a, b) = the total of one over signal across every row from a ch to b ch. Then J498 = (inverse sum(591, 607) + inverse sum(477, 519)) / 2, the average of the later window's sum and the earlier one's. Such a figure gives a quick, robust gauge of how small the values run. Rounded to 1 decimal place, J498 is 7.5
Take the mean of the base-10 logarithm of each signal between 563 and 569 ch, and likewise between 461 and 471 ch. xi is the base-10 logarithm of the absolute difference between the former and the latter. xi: -1.3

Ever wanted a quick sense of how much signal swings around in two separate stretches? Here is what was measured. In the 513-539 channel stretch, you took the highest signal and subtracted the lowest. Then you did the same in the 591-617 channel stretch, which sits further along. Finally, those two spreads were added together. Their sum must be 0.320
